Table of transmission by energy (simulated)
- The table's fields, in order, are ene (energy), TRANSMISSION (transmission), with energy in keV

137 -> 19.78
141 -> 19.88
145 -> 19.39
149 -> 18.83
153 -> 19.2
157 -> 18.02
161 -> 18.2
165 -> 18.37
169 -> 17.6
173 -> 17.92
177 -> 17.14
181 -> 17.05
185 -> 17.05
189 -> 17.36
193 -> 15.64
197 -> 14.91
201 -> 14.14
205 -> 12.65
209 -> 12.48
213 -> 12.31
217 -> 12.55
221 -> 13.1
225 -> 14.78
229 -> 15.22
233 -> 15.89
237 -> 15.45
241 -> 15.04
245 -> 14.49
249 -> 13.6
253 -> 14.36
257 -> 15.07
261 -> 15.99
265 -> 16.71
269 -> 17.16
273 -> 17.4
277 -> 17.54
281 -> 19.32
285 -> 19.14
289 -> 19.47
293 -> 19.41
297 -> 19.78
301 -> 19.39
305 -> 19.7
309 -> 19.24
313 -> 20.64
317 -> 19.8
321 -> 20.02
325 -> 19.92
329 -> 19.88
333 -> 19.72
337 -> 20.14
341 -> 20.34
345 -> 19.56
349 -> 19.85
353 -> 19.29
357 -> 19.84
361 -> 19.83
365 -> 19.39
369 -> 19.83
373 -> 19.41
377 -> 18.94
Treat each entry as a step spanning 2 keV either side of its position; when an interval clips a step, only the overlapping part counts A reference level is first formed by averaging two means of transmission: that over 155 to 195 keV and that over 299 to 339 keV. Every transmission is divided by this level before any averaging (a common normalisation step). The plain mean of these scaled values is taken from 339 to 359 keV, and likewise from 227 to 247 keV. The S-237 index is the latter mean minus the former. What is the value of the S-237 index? -0.24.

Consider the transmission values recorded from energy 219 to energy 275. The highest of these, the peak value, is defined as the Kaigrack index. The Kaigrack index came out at 17.4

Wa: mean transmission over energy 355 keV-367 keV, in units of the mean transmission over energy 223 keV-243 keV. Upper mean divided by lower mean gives 1.3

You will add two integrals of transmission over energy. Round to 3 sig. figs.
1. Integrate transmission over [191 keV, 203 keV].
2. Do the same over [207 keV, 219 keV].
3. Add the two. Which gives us 328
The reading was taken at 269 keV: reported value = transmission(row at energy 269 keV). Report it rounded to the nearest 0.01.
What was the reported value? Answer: 17.16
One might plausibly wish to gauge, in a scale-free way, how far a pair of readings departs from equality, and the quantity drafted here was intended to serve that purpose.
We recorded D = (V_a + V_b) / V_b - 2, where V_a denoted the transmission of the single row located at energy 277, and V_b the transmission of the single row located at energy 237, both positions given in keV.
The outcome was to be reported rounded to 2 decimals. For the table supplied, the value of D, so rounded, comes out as 0.14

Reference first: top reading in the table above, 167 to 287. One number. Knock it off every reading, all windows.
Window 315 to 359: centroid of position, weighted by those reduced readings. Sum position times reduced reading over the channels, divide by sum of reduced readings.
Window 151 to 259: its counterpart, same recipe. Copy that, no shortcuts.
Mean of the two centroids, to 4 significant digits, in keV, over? 275.8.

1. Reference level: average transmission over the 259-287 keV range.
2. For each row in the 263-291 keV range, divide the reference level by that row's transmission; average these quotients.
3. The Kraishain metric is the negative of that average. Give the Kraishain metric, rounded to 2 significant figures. -0.98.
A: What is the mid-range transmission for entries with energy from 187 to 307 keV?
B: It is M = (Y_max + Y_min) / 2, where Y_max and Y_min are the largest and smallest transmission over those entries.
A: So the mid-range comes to 16.0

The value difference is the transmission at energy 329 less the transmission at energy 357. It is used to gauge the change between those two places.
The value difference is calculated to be 0.0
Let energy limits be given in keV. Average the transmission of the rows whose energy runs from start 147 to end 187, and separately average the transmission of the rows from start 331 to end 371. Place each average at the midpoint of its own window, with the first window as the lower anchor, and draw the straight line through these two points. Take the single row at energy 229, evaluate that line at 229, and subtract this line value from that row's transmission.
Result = -3.3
